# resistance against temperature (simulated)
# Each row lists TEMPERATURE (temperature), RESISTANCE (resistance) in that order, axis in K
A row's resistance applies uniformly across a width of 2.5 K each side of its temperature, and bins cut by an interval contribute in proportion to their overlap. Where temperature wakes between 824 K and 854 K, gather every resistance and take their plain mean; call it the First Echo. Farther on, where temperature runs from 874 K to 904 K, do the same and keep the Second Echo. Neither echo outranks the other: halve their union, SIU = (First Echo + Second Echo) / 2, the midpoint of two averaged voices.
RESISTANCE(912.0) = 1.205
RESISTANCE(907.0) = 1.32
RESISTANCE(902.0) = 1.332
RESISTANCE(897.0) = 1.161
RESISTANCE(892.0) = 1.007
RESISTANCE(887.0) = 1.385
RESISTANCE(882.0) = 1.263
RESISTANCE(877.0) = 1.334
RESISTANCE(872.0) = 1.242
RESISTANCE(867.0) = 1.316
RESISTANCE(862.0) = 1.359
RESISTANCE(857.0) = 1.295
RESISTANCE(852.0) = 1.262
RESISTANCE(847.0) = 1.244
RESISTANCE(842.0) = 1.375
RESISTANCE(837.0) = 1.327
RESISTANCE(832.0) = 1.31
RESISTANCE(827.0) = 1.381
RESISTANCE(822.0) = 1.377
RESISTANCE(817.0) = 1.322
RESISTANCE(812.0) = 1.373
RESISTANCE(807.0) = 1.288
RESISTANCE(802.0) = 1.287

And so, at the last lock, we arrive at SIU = 1.28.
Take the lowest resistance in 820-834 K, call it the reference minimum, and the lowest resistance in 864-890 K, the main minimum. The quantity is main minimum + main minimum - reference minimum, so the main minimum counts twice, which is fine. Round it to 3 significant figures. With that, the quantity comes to 1.17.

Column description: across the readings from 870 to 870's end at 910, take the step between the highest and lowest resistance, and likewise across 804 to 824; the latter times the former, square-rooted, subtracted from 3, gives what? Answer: 2.82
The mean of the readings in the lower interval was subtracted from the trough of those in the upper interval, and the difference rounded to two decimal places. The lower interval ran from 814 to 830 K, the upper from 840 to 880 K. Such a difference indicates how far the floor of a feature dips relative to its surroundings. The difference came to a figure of -0.12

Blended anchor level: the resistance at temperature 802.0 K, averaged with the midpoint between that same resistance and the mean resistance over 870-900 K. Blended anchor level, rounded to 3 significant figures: 1.27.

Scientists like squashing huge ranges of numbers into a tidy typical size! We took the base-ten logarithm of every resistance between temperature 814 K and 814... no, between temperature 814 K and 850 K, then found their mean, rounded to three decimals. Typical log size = 0.125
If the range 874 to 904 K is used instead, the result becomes 0.093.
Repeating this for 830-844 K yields 0.126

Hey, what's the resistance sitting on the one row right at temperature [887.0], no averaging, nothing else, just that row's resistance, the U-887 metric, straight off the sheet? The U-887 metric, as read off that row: 1.385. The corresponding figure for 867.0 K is 1.316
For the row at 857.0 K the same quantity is 1.295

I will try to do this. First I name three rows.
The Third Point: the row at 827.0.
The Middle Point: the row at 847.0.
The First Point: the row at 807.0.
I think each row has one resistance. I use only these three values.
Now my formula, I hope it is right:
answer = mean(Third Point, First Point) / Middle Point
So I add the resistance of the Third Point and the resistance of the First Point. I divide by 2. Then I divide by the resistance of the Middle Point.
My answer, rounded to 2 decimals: 1.07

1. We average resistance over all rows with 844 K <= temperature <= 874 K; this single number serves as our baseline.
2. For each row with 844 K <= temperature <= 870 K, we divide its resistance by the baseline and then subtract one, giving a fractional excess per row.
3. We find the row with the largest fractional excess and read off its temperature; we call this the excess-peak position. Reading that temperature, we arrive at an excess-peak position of 862.0 K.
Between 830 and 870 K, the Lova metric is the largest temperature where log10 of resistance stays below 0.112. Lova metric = 852.0 K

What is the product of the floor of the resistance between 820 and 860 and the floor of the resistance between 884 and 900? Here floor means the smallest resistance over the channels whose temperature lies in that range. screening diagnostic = 1.25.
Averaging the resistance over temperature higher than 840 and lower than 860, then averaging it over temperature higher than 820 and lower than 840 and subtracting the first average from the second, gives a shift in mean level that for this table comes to 0.055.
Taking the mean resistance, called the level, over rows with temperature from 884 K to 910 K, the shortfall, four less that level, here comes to 2.76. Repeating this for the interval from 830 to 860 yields 2.70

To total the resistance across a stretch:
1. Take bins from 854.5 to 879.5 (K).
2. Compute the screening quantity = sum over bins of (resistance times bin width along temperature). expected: 32.7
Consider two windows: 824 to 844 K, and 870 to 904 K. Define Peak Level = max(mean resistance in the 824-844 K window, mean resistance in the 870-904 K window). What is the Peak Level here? 1.35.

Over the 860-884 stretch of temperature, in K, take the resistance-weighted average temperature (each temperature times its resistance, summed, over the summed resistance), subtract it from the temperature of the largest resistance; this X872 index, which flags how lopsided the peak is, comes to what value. -9.9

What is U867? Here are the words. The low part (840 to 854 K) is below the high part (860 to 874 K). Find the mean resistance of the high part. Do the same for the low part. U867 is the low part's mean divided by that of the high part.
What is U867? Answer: 0.99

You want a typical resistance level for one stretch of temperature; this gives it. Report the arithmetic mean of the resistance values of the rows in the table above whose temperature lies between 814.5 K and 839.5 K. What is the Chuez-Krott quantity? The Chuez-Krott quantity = 1.34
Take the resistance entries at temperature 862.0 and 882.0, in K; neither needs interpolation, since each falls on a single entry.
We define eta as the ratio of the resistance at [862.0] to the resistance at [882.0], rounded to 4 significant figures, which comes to 1.076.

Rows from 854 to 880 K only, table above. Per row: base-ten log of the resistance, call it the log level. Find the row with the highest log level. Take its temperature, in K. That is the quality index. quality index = 862.0 K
